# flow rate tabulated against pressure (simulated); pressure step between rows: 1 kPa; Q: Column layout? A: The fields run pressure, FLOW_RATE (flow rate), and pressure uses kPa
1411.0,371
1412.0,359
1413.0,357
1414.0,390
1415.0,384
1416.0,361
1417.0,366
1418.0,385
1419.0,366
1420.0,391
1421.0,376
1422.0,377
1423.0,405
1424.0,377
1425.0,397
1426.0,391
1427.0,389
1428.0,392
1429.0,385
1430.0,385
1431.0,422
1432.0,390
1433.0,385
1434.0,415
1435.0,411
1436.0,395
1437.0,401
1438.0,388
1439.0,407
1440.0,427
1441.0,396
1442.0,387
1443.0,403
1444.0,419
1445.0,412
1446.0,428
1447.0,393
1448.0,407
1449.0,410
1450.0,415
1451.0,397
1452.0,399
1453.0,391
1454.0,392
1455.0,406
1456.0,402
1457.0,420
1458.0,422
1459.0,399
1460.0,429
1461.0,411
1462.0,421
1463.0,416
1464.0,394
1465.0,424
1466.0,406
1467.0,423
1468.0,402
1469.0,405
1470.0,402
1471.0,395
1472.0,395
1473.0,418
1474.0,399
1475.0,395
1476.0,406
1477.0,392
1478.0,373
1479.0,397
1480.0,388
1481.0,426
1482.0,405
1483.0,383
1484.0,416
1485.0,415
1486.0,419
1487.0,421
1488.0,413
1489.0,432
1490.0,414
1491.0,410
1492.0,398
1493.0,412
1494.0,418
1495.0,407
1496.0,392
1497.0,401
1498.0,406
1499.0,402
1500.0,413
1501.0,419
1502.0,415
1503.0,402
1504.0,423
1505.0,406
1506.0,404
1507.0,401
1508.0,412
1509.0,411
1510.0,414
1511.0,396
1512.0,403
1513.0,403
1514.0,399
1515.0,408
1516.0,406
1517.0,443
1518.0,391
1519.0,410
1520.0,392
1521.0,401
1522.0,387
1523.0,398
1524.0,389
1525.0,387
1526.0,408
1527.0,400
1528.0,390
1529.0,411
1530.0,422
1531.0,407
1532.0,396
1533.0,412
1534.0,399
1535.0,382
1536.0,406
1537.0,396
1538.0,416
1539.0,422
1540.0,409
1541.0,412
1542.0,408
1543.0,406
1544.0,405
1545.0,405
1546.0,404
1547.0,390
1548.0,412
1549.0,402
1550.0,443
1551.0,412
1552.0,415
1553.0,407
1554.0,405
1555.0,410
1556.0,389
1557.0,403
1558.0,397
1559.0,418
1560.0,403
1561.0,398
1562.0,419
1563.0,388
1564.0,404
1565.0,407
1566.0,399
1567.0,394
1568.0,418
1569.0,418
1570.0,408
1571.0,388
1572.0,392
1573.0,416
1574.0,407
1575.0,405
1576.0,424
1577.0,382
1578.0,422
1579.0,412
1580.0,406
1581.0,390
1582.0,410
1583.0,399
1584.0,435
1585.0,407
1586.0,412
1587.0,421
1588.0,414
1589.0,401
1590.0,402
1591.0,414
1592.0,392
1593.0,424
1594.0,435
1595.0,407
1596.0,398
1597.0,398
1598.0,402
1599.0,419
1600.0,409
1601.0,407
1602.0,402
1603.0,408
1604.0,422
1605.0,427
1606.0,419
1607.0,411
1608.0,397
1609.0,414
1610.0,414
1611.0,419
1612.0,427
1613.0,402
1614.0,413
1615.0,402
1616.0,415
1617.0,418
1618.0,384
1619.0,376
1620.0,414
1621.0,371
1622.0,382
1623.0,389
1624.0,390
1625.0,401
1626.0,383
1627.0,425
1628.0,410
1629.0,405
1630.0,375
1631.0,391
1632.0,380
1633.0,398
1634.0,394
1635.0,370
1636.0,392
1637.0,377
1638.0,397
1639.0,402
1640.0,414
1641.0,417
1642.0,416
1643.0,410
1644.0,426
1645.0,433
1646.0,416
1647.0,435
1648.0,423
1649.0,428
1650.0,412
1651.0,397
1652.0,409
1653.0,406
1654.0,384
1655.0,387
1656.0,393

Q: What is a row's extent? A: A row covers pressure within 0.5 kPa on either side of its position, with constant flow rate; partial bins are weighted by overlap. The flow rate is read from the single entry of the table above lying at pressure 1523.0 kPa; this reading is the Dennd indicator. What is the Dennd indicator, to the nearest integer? 398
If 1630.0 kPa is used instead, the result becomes 375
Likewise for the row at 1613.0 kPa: 402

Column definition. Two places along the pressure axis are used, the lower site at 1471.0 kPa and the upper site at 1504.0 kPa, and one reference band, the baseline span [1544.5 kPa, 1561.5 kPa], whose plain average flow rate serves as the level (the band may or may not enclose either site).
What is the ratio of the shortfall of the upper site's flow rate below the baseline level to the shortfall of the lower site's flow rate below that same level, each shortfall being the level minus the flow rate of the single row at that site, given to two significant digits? -1.4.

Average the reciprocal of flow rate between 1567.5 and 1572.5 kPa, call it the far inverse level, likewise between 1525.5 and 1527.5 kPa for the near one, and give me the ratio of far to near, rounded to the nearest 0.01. 1.00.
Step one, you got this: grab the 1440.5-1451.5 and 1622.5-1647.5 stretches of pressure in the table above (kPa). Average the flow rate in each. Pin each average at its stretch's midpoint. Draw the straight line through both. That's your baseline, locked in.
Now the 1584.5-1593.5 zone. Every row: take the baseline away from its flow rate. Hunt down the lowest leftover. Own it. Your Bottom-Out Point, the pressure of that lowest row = 1592.0 kPa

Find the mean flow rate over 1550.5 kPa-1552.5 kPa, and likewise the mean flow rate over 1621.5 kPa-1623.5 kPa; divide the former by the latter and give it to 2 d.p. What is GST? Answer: 1.07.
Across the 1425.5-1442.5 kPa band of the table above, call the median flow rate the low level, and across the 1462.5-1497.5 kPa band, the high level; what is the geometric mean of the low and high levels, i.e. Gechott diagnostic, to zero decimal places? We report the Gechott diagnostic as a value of 399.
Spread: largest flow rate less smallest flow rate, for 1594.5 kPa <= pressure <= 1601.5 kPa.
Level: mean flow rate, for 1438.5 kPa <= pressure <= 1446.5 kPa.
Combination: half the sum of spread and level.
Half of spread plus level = 215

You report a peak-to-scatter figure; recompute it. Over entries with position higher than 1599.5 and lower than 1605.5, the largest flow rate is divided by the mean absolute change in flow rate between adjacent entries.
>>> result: 67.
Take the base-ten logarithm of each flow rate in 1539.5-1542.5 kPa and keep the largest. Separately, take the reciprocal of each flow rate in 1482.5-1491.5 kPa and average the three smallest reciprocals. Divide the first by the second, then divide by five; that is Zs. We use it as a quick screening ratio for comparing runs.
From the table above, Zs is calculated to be 222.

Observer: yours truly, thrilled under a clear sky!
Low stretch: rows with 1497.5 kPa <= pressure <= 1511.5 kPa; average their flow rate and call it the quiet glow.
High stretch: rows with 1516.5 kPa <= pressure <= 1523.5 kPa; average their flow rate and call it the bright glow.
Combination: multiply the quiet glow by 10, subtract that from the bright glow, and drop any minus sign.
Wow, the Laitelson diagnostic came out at 3685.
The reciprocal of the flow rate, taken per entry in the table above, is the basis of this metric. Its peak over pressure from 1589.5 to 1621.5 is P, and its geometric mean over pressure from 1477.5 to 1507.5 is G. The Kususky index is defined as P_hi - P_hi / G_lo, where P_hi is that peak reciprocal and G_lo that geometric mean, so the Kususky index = -1.10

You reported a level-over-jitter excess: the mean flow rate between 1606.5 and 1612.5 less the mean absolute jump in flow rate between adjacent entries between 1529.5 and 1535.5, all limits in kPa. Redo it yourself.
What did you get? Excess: 399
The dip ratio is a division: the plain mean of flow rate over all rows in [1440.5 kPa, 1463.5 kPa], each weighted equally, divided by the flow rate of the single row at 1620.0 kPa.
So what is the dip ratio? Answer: 0.98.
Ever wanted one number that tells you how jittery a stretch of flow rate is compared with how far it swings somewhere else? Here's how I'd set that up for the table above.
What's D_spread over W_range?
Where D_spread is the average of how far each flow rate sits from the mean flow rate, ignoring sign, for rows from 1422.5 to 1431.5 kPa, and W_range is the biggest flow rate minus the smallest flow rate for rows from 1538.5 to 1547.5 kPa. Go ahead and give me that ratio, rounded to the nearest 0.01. 0.30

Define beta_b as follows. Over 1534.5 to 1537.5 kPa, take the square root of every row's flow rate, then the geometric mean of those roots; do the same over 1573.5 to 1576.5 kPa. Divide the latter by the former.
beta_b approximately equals 1.02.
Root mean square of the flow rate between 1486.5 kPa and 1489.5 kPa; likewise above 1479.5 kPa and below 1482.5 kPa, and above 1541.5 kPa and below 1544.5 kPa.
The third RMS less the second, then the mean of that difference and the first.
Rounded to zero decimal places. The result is 211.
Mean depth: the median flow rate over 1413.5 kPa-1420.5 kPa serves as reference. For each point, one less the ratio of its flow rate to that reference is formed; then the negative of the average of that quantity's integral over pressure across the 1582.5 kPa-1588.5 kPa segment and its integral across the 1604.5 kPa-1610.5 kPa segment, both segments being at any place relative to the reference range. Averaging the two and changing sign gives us 0.47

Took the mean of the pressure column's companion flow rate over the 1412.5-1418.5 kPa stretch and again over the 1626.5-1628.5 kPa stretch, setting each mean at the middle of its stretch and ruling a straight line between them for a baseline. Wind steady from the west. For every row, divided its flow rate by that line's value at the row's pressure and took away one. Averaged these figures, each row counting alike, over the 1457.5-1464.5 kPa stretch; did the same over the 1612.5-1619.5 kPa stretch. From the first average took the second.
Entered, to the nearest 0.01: 0.11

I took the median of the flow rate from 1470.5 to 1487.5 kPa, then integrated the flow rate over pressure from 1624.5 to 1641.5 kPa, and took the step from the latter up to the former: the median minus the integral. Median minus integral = -6332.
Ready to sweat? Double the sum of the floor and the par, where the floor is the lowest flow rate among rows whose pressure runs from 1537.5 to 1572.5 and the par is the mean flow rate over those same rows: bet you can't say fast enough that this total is 1589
